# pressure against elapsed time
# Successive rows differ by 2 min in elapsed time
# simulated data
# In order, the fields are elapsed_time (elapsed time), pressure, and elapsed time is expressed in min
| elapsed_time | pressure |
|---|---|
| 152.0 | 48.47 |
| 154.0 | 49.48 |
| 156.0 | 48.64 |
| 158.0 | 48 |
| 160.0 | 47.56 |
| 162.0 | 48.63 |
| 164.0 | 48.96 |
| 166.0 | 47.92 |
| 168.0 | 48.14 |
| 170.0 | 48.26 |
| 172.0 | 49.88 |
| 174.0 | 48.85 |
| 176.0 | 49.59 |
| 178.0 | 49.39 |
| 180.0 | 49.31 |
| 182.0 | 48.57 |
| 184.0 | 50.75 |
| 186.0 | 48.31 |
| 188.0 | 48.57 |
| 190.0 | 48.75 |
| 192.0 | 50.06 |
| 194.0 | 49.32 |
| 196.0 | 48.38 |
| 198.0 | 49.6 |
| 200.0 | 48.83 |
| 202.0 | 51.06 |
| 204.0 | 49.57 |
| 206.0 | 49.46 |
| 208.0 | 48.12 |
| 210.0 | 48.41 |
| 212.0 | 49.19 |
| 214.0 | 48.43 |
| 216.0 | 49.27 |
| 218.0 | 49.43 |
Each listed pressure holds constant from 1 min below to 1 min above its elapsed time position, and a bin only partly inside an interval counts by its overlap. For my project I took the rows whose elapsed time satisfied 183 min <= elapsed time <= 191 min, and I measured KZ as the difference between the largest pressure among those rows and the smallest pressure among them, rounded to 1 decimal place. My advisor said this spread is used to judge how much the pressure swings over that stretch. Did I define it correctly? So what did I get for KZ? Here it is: 2.4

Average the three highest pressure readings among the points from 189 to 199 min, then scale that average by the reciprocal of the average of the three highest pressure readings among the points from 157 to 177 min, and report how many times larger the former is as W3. 1.00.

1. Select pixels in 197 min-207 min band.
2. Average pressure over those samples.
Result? 49.7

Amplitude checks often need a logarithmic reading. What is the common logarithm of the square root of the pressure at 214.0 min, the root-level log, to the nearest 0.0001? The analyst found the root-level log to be 0.8426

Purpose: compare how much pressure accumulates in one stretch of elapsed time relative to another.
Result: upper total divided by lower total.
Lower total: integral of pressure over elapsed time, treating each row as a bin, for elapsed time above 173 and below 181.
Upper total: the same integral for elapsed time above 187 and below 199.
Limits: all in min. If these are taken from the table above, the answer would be 1.5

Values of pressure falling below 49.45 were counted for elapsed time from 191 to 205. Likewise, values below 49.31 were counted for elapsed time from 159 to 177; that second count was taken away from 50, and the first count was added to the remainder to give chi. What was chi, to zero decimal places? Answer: 46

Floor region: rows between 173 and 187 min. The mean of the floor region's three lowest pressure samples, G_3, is 48.6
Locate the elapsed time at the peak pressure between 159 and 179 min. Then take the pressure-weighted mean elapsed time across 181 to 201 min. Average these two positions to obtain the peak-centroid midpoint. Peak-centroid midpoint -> 181.5 min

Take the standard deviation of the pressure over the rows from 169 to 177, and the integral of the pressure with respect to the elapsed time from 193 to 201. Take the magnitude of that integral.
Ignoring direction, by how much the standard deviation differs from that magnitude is 392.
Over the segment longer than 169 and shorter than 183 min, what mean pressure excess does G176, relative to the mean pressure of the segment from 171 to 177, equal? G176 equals -0.32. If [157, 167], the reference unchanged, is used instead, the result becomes -1.23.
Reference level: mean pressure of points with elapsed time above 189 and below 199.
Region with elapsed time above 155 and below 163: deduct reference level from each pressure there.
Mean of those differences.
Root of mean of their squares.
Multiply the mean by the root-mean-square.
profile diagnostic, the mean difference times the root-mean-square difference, -1.1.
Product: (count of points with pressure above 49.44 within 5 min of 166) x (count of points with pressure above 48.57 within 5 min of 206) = 0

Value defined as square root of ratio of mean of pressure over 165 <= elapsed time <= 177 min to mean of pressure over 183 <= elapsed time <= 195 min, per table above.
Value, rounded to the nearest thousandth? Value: 0.995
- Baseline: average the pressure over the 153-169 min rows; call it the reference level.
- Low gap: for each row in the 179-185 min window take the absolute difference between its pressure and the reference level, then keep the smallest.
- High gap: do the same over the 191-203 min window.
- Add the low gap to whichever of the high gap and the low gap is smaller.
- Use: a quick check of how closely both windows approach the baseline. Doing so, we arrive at 0.190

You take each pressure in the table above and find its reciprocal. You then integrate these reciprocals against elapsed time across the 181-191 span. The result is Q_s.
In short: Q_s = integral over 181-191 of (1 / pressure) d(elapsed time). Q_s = 0.204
